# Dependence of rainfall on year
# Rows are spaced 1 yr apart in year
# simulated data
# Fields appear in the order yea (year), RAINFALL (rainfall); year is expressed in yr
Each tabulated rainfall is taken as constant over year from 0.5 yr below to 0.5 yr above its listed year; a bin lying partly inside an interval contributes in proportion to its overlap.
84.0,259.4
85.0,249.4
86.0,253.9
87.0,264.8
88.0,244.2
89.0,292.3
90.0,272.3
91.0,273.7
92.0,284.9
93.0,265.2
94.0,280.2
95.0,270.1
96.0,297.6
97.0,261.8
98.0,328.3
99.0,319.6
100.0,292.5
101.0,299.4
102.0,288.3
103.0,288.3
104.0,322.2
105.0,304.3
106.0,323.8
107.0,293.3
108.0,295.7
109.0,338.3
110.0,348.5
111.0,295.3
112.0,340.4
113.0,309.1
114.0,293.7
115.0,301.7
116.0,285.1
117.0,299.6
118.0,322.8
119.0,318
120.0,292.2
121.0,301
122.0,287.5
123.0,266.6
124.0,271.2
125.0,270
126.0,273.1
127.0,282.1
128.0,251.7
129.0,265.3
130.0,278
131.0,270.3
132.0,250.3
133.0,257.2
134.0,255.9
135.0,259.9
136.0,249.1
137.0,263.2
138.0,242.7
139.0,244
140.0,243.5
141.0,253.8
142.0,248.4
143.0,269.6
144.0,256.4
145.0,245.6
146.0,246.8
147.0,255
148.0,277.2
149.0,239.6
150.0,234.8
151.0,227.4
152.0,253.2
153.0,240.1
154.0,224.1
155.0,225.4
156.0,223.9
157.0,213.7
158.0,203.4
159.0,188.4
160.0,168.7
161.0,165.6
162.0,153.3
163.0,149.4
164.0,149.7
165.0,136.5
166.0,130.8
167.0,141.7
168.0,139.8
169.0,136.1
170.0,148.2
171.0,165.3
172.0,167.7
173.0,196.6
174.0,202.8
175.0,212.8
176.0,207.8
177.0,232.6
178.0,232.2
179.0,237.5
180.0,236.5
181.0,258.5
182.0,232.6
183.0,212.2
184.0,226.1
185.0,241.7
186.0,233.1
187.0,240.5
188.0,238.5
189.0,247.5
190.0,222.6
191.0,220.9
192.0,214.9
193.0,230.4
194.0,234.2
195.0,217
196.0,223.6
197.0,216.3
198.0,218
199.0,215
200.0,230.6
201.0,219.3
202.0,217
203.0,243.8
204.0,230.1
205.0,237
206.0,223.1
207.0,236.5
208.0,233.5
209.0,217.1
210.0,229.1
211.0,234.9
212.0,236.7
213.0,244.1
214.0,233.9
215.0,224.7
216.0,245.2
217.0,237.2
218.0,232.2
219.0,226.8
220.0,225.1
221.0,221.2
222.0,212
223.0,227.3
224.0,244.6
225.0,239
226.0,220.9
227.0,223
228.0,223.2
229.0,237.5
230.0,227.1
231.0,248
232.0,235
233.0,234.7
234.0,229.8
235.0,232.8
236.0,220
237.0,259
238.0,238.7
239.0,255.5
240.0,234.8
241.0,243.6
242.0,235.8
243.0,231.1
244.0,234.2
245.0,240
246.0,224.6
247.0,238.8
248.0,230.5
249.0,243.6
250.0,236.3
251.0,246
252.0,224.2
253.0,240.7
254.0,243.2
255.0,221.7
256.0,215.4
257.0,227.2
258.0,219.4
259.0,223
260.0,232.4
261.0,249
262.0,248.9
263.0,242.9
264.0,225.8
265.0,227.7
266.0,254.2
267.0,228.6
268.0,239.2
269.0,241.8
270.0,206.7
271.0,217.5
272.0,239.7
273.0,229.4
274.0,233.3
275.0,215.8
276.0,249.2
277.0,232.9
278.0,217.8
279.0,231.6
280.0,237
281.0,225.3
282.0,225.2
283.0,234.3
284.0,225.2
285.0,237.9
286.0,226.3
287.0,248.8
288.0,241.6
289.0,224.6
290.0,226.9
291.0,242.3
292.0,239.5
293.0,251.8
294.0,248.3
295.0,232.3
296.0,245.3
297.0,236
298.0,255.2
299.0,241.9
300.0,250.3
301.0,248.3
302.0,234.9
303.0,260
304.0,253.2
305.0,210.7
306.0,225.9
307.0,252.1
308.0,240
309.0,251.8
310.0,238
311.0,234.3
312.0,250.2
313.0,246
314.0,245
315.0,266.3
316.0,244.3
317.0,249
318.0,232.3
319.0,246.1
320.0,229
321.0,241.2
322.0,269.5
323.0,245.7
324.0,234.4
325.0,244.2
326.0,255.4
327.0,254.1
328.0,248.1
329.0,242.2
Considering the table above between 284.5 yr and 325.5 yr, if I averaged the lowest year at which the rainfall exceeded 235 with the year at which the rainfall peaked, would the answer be 303.5 yr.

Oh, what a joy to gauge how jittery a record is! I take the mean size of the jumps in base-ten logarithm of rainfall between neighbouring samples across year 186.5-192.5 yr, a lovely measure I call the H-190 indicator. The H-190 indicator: 0.016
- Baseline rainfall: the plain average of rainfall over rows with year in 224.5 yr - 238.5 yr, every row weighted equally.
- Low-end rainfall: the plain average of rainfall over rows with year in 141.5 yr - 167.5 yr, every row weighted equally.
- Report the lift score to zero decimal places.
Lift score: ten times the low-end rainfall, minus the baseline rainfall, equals 1870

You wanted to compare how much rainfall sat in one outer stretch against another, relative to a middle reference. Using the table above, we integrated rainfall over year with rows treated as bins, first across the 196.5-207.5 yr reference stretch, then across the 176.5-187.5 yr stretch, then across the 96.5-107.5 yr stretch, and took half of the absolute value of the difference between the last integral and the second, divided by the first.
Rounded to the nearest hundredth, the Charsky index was 0.15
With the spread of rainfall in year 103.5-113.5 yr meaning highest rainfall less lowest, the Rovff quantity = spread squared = 3047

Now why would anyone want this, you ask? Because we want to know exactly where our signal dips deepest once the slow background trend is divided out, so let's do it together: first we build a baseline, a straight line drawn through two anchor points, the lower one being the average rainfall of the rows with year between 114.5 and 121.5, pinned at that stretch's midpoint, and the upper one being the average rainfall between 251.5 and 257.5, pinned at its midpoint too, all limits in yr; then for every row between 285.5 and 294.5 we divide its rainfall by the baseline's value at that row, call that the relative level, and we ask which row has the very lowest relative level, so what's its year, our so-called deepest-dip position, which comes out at 286.0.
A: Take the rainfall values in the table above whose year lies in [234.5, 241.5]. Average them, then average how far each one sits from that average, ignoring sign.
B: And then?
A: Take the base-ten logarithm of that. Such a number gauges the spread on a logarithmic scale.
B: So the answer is 1.0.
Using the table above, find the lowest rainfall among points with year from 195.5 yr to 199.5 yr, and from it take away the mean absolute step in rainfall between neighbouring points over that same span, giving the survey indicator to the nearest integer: 211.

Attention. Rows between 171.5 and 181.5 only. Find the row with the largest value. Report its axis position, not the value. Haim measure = 181.0 yr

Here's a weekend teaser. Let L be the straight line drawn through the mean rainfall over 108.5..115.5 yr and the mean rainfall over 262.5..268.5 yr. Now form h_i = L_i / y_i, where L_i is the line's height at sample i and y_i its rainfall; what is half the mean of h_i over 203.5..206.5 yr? 0.58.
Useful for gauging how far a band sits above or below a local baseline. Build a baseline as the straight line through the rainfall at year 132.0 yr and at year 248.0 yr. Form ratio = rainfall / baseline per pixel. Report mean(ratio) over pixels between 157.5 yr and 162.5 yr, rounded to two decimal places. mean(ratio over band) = 0.72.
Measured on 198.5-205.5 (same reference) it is 0.95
